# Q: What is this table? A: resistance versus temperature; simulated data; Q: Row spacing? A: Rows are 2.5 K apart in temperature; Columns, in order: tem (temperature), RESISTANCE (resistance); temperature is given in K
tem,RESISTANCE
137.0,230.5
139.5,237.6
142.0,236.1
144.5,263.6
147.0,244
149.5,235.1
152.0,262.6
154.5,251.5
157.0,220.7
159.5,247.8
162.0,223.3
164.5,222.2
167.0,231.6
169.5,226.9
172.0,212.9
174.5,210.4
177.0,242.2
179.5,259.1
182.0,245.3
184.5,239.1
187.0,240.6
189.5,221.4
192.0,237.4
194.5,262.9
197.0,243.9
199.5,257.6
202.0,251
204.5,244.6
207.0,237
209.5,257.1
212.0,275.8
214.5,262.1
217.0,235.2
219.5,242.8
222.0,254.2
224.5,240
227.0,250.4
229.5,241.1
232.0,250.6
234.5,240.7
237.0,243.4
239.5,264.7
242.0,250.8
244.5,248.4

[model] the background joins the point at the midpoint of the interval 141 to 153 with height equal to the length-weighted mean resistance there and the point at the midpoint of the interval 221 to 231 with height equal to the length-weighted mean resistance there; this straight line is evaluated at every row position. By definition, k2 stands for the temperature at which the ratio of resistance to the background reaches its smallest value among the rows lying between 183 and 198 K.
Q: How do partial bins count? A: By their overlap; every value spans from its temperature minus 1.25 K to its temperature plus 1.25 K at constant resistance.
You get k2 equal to 189.5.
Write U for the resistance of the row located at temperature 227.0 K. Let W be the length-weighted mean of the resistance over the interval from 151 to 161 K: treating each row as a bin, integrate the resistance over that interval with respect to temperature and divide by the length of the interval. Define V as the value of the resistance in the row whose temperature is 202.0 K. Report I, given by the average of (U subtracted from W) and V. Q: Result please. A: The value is 123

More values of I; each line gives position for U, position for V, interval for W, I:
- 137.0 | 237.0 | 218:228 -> 130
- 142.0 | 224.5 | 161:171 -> 115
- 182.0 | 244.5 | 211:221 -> 128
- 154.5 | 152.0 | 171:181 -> 122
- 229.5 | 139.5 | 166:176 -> 109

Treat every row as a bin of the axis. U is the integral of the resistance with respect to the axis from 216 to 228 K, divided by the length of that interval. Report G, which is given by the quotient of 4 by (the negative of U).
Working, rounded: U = 244.6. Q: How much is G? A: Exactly -0.0164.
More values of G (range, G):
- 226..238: -0.0163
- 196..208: -0.0162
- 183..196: -0.0166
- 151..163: -0.0166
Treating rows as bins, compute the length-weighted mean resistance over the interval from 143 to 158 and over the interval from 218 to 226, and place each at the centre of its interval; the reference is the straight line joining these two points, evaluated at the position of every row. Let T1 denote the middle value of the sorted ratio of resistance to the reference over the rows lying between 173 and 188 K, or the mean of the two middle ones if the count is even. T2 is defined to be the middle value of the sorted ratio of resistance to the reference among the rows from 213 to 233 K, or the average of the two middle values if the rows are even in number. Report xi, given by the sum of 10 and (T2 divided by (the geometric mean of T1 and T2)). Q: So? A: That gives 11.0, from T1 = 0.98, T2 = 1.00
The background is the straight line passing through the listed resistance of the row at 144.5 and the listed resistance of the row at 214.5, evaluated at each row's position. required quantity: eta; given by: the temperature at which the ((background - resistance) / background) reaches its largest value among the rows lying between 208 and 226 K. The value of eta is 217.0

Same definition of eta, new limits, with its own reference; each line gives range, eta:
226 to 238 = 234.5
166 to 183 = 174.5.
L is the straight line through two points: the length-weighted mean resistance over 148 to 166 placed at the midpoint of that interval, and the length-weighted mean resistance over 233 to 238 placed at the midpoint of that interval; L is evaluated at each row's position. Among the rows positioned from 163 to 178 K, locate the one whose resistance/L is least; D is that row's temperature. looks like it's 174.5 K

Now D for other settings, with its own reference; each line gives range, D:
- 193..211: 207.0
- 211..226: 217.0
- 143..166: 157.0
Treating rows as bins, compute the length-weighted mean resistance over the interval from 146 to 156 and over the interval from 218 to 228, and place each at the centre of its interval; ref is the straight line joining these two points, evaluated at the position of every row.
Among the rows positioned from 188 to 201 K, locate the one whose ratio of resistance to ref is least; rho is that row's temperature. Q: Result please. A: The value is 189.5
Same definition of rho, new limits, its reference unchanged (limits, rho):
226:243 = 234.5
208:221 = 217.0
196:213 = 207.0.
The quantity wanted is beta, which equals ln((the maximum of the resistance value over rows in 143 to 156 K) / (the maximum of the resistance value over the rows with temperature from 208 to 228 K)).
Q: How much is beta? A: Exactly -0.05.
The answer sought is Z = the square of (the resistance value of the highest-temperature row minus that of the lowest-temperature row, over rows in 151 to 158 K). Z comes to 1756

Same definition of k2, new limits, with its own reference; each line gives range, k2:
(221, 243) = 224.5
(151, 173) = 172.0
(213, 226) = 217.0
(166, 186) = 174.5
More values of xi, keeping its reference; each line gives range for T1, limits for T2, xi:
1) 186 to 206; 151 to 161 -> 11.0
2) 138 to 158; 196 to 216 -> 11.0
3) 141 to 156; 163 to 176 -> 10.9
